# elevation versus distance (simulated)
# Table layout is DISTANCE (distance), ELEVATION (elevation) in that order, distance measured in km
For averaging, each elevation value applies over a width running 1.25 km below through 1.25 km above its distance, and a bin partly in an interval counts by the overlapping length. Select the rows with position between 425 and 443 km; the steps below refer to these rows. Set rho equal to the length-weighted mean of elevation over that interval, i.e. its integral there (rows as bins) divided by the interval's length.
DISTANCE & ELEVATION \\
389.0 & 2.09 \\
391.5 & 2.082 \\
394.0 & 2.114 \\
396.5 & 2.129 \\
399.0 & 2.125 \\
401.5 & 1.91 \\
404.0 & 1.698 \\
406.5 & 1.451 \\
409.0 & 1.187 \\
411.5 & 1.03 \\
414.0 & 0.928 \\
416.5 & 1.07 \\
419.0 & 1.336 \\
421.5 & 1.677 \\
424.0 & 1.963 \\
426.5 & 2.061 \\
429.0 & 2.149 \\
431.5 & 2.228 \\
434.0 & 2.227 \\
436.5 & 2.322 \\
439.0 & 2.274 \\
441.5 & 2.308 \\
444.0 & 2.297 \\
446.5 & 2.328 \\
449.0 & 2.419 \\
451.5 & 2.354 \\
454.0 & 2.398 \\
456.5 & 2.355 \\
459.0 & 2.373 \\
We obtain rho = 2.2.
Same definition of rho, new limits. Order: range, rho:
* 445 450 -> 2.4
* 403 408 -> 1.5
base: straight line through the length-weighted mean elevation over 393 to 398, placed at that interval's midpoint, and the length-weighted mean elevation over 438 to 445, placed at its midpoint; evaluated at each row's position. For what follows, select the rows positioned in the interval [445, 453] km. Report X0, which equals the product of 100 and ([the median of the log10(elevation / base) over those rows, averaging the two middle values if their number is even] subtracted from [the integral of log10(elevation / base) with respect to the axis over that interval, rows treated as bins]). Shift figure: 6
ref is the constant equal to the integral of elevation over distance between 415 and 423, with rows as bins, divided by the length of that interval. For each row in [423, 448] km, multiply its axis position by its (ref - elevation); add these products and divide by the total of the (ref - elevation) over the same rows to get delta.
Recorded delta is 436.1 km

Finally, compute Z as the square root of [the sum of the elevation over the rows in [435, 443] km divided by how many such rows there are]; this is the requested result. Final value 1.52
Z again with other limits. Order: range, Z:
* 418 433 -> 1.38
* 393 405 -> 1.41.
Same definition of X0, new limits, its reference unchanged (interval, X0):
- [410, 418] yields -232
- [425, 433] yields -15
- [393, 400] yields 0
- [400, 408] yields -78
